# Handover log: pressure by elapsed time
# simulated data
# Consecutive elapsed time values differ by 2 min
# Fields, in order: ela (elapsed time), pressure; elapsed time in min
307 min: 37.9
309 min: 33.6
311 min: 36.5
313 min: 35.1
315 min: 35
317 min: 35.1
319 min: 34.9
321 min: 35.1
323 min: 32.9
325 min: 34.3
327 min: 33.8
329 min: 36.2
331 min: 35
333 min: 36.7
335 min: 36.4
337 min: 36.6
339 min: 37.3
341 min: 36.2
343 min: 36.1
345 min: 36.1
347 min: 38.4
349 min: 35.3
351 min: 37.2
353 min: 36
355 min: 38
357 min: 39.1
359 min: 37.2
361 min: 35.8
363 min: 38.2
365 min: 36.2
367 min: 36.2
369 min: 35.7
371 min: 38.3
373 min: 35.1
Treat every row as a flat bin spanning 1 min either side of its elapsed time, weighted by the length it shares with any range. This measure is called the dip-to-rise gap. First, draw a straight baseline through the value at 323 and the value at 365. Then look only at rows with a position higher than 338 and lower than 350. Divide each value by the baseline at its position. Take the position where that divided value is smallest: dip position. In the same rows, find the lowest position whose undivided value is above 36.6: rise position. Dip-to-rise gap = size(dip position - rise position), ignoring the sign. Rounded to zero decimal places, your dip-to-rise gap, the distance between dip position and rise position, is 10 min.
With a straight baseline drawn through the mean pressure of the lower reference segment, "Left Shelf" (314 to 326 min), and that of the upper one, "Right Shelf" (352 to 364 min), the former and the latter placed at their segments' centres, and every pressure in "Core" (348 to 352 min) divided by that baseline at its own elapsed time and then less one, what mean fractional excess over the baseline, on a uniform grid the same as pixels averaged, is -0.015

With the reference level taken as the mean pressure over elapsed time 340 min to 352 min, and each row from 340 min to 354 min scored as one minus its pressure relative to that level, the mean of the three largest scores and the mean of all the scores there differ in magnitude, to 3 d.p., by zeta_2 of 0.018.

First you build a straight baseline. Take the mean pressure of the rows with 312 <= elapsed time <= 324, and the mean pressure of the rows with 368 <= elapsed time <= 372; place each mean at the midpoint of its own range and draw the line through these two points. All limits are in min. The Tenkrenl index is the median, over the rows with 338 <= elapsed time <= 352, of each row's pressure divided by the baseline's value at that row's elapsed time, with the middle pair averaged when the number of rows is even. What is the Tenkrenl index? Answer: 1.01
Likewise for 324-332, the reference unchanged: 0.99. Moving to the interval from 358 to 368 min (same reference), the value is 0.98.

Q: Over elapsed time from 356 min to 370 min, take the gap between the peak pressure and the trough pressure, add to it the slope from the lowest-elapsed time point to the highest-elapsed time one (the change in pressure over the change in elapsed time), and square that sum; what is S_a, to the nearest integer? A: 10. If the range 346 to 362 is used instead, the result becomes 13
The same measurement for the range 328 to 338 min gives 3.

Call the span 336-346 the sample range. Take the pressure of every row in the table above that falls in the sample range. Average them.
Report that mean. 36.5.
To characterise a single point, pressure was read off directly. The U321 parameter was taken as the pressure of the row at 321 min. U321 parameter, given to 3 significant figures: 35.1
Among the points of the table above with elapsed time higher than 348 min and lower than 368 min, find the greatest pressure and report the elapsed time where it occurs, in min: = 357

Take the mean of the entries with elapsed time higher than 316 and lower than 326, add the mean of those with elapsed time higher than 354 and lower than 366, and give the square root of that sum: 8.48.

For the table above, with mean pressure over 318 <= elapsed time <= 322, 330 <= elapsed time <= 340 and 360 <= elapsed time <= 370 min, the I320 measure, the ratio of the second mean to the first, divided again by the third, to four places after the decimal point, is 0.0286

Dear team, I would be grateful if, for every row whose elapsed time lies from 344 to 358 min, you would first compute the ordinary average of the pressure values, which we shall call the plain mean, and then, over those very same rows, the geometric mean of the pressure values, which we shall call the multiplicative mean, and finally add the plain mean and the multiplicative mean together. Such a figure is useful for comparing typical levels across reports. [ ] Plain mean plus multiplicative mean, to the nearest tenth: 74.3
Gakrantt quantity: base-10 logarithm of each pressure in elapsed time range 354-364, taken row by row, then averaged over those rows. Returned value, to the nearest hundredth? 1.58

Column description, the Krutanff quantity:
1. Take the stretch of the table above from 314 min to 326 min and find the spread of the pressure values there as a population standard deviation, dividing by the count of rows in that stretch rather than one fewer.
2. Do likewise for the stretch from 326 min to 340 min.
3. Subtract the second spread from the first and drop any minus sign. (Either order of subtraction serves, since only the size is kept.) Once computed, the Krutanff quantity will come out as 0.32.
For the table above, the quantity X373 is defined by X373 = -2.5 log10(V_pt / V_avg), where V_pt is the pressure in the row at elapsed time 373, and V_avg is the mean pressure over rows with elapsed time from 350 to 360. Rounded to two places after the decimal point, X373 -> 0.07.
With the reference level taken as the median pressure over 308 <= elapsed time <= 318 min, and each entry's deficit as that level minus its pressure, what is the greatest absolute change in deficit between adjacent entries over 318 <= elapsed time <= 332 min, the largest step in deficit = 2.4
